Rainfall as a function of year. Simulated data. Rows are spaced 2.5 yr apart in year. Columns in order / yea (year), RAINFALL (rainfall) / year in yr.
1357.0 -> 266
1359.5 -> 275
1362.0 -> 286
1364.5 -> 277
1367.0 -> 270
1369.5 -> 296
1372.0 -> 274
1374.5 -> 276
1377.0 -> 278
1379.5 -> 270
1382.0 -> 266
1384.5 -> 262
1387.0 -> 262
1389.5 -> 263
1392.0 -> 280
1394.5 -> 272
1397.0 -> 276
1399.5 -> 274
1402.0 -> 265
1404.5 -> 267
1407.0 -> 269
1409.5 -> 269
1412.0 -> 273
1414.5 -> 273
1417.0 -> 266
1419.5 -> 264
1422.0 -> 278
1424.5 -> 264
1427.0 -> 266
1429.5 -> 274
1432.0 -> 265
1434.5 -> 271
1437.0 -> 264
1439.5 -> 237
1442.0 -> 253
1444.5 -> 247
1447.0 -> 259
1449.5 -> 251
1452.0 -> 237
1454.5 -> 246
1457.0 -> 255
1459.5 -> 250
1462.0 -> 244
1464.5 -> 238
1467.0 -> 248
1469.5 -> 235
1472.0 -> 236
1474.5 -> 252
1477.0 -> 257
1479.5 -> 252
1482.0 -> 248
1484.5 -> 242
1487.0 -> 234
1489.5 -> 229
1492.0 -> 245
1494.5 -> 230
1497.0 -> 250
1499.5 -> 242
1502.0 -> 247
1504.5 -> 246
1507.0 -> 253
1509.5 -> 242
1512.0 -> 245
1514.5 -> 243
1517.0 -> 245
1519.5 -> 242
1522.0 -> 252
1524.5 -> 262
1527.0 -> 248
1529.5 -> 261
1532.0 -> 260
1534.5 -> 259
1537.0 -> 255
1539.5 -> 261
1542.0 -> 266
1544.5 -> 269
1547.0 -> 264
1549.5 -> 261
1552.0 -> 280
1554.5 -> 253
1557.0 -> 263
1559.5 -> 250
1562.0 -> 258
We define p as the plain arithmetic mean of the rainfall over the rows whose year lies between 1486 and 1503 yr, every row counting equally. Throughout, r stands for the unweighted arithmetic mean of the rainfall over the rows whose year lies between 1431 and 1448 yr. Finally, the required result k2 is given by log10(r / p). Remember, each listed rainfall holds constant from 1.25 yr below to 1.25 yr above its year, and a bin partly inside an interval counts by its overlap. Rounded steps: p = 240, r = 257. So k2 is 0.03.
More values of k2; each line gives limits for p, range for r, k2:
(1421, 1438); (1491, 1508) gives -0.04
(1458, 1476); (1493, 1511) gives 0.00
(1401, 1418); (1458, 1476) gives -0.04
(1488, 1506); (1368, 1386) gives 0.06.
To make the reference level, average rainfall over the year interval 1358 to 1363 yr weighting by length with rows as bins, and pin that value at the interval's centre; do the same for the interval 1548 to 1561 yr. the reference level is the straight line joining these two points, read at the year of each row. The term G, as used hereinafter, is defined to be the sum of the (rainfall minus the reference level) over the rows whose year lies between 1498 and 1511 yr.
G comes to -100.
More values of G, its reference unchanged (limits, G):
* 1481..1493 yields -140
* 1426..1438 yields -24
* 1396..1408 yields -27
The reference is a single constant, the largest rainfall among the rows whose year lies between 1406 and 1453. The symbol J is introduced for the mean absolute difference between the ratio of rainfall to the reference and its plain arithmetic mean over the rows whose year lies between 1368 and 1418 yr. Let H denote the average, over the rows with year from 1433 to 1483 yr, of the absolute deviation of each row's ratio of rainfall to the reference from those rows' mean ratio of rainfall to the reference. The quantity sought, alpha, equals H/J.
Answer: 1.3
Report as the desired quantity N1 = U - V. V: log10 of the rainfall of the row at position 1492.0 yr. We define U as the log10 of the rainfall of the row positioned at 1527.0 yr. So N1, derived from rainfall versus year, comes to 0.01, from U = 2.39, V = 2.39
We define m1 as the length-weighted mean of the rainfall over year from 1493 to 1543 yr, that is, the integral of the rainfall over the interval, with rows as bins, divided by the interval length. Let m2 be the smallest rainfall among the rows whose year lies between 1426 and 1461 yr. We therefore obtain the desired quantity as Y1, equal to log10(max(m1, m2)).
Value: 2.40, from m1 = 250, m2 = 237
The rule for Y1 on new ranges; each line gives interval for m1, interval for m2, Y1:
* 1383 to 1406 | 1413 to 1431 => 2.43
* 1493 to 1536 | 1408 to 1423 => 2.42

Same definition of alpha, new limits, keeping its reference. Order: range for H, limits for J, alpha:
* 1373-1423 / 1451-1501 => 0.7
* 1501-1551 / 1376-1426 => 1.6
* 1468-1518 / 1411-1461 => 0.6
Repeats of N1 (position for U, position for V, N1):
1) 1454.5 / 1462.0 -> 0.00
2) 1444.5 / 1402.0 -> -0.03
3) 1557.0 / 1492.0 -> 0.03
